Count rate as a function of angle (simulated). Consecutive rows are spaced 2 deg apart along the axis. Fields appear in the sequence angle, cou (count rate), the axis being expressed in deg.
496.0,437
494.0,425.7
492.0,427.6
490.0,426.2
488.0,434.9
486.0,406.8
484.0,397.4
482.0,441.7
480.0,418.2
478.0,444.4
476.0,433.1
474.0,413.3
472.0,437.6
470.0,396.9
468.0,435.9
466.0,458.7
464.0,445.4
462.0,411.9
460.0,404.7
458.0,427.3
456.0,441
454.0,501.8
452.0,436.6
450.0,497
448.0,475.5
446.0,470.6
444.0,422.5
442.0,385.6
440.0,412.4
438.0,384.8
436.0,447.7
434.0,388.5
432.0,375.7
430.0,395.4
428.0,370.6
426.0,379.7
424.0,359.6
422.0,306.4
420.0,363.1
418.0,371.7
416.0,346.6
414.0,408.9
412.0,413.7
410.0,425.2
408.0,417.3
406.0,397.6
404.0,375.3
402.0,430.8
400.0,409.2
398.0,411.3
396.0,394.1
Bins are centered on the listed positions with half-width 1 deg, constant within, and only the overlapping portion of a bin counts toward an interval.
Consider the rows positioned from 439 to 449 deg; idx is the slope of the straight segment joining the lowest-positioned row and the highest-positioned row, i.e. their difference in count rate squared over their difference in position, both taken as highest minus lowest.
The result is 7003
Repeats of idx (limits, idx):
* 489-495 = -106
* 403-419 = -192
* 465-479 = -1076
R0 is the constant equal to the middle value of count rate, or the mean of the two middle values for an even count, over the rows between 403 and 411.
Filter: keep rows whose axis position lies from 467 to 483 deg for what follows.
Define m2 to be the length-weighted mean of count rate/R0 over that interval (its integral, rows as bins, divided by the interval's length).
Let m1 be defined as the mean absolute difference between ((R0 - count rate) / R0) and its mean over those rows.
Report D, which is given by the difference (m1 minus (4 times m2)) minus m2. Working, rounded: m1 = 0.033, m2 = 1.05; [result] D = -5.2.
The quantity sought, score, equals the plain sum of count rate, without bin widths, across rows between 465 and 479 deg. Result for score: 3020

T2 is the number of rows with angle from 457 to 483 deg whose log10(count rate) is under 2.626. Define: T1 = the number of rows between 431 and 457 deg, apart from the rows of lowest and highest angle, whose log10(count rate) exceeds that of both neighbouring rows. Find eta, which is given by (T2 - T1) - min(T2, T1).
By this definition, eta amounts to -3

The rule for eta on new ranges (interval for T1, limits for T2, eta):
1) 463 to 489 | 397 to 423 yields 3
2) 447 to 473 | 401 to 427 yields 5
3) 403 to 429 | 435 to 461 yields -1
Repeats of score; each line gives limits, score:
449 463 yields 3120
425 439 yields 2742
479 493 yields 2953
